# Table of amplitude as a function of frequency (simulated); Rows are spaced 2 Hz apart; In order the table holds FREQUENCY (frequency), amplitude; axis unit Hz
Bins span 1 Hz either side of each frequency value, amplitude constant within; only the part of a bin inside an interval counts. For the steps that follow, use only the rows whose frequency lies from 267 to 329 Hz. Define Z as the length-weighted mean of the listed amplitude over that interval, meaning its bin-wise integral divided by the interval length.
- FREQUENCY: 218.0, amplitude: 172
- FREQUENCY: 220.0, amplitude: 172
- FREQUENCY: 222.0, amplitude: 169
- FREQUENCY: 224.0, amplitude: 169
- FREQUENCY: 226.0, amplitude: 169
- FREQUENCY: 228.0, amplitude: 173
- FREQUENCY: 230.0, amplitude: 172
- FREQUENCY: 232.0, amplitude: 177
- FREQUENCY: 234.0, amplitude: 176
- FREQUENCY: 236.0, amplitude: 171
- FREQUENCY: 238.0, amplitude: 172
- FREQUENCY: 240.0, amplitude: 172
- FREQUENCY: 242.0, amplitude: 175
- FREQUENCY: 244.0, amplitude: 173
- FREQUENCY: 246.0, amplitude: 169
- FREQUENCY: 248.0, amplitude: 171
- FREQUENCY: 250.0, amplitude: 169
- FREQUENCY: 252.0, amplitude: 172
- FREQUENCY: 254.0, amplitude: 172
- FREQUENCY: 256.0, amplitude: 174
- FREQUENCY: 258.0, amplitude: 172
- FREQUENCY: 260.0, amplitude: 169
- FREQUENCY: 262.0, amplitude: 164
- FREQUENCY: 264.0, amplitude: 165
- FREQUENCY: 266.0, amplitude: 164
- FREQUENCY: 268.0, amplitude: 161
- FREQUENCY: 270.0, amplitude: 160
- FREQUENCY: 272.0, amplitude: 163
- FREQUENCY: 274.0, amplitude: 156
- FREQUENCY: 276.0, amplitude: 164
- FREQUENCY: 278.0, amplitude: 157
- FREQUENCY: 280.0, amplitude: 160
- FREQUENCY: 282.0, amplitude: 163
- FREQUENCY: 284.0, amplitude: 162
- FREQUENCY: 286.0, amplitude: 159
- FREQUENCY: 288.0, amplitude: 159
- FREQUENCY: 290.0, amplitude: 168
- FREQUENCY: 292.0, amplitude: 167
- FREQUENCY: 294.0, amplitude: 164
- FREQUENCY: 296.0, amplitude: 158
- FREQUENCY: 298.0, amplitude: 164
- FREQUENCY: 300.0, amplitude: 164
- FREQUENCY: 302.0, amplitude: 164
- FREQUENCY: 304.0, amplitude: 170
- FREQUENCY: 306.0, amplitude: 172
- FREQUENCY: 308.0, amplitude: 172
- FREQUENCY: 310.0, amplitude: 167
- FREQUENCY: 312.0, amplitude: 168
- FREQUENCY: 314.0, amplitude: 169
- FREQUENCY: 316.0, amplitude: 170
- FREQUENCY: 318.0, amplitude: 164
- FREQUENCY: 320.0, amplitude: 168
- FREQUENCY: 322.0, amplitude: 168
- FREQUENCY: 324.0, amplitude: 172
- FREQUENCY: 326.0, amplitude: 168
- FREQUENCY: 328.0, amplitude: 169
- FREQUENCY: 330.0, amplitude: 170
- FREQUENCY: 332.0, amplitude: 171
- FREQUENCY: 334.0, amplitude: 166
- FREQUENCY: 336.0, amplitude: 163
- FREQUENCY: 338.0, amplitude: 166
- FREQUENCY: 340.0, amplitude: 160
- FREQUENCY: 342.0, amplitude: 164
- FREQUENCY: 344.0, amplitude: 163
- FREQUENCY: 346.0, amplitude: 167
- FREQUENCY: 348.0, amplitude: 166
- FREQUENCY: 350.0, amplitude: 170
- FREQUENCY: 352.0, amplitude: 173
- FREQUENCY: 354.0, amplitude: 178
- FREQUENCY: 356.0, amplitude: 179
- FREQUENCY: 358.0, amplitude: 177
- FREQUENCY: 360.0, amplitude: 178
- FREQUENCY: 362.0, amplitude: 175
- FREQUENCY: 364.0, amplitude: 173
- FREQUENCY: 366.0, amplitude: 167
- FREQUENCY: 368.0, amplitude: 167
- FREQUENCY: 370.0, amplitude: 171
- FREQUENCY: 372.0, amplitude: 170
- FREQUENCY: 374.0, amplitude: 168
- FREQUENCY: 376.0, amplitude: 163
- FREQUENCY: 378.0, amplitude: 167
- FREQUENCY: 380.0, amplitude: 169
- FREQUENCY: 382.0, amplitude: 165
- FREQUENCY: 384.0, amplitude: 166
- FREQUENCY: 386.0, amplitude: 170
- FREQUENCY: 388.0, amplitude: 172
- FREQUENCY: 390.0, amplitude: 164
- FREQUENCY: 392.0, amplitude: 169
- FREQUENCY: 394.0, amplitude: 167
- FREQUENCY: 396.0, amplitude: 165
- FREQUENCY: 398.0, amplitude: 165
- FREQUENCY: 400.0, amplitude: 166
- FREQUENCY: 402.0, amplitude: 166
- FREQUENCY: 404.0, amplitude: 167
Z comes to 165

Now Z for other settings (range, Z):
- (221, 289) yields 167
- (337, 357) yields 169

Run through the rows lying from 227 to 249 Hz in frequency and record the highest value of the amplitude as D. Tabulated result 177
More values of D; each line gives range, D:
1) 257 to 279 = 172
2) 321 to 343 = 172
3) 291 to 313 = 172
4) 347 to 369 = 179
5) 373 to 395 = 172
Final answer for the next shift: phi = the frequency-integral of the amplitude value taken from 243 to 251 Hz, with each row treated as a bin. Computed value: 1364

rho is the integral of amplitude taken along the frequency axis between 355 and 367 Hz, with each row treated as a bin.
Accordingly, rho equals 2098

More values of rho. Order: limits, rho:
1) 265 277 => 1936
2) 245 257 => 2054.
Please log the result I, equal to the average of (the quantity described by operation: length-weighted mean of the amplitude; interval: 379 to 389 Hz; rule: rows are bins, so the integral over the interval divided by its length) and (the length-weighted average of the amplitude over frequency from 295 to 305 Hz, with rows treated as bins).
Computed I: 166.2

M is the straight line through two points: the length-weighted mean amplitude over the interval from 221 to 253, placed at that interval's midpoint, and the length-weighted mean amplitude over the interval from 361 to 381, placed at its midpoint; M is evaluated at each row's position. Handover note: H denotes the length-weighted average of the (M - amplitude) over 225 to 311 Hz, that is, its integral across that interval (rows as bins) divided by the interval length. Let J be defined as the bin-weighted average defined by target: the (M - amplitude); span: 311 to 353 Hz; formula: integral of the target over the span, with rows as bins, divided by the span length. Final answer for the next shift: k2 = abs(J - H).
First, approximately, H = 4.1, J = 2.4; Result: 1.6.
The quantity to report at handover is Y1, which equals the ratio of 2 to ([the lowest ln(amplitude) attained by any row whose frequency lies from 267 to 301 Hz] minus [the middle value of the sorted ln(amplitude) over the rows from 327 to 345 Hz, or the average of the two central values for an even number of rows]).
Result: -32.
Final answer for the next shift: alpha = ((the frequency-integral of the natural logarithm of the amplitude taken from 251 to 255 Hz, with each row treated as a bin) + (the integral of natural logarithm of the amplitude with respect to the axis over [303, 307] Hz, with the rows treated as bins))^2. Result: 1694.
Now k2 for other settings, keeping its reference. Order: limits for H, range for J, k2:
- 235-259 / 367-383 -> 1.6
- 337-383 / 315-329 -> 1.8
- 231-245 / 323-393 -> 2.2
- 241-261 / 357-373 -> 3.0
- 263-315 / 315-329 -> 5.3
